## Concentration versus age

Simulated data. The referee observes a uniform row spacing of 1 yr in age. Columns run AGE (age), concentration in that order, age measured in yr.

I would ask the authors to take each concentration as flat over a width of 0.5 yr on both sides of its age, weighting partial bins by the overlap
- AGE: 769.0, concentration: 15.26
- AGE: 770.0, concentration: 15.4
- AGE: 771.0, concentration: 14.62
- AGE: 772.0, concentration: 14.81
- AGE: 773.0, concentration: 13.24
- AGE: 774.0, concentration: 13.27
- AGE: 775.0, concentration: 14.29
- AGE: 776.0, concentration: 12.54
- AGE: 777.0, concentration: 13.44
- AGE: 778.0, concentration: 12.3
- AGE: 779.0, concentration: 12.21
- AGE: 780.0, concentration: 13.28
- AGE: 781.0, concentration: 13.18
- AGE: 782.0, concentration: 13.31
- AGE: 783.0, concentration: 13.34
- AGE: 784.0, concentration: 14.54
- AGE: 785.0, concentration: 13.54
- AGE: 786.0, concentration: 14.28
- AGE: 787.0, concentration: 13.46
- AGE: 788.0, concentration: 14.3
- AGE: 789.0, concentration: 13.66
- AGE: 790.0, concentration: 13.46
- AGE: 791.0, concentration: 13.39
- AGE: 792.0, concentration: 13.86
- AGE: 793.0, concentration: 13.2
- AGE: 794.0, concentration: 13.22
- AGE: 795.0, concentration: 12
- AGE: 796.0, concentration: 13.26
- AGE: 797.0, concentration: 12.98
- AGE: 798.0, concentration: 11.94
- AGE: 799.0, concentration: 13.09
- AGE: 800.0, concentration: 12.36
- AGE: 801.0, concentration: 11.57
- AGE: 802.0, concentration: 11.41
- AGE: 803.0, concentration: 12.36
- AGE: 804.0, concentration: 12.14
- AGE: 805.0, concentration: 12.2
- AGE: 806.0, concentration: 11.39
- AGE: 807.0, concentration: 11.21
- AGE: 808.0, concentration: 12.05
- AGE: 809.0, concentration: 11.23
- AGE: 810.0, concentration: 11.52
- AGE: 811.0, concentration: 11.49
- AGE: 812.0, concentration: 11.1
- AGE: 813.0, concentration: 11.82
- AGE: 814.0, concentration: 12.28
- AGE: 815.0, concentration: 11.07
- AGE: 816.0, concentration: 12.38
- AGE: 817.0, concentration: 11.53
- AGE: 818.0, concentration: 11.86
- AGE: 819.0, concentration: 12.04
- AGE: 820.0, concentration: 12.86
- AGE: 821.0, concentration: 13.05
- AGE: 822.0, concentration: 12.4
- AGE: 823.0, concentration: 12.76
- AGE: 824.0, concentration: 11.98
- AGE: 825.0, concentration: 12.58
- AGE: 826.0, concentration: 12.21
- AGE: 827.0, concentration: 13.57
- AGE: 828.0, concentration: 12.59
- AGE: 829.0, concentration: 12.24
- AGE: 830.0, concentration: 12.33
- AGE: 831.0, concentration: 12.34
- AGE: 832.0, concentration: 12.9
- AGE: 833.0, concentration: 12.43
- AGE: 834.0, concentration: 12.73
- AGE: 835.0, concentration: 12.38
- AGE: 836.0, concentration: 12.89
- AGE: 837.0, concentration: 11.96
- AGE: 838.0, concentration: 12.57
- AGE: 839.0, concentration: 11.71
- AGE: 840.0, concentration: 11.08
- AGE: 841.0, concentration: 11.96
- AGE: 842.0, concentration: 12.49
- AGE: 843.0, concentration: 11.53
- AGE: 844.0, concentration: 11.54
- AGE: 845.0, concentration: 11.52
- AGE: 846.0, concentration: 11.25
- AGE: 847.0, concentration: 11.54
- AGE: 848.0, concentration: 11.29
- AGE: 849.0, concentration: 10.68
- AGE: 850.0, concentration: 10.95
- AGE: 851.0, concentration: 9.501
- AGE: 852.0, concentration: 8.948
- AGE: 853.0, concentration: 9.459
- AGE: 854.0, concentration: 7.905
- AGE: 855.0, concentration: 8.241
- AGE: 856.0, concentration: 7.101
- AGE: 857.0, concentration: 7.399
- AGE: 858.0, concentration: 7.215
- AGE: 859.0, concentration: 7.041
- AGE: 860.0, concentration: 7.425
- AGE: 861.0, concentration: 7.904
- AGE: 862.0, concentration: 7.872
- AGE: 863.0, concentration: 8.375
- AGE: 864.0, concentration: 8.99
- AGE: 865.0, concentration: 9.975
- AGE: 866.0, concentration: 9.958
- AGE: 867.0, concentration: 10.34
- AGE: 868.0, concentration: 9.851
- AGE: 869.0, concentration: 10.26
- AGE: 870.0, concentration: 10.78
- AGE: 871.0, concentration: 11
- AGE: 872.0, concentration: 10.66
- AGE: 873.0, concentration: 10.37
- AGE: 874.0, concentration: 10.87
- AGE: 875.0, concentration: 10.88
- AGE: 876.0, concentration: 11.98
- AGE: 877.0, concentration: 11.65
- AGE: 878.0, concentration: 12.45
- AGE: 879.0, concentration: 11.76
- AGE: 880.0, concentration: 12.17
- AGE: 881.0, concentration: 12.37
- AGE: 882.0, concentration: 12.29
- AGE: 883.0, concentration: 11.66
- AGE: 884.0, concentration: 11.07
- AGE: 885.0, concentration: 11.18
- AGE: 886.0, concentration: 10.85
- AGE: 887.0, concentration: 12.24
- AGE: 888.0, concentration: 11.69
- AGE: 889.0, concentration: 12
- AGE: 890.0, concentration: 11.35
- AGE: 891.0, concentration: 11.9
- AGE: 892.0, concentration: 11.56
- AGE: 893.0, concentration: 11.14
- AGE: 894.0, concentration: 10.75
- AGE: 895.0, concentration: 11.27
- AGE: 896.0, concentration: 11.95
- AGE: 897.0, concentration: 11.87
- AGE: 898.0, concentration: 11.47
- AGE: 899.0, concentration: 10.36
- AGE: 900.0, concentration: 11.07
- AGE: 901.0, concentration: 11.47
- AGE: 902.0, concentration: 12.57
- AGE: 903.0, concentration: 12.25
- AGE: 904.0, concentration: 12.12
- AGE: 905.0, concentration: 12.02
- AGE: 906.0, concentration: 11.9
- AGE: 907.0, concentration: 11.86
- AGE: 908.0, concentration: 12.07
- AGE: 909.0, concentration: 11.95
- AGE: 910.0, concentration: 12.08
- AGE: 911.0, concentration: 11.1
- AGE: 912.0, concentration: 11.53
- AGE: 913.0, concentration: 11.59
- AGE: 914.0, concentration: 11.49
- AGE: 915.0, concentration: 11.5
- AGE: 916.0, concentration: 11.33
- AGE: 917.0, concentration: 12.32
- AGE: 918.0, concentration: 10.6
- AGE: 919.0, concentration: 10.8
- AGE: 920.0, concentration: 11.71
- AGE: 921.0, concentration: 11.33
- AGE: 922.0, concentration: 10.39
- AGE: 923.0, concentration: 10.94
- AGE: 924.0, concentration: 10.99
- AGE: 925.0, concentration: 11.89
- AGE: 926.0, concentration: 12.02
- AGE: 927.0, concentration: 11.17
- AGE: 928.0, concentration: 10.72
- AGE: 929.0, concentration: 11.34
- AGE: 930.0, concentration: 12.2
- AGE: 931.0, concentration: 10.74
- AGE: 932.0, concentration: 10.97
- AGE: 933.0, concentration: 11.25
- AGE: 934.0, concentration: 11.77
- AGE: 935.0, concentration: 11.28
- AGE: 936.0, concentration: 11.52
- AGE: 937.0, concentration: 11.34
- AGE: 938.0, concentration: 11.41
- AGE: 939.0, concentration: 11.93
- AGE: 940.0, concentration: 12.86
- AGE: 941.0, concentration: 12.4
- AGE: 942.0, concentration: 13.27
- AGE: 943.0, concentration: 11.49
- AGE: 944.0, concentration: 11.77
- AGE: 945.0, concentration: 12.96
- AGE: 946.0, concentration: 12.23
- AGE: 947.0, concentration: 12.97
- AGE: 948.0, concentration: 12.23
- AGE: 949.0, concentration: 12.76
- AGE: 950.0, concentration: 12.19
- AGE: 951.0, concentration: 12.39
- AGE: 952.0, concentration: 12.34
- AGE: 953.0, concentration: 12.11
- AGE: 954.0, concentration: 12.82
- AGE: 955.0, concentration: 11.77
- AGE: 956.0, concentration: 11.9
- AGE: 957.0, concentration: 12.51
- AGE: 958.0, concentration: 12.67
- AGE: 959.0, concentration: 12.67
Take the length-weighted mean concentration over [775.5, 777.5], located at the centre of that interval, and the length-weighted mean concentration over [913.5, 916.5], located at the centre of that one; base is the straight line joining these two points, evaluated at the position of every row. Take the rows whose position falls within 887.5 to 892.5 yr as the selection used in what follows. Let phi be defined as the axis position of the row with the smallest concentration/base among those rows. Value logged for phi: 890.0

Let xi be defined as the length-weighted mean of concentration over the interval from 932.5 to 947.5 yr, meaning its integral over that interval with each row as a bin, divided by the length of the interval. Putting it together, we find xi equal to 12.0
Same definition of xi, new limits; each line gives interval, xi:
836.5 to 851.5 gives 11.4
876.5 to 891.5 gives 11.8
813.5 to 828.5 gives 12.3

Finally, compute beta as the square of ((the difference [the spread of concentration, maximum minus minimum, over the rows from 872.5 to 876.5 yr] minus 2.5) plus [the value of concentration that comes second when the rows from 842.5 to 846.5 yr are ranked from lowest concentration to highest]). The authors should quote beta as 113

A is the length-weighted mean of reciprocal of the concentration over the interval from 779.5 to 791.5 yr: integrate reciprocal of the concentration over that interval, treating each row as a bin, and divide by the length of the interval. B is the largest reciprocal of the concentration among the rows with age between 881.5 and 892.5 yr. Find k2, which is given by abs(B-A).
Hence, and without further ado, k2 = 0.019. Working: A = 0.073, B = 0.0922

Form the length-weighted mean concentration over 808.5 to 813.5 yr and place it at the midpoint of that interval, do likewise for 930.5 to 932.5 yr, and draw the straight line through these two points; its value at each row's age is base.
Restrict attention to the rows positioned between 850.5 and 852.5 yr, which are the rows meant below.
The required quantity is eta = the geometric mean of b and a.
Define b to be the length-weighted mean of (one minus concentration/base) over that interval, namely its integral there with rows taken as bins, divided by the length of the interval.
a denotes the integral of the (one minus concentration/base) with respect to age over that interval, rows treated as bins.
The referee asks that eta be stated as 0.25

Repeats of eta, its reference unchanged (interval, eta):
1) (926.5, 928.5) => 0.01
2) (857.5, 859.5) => 0.51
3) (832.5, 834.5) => 0.16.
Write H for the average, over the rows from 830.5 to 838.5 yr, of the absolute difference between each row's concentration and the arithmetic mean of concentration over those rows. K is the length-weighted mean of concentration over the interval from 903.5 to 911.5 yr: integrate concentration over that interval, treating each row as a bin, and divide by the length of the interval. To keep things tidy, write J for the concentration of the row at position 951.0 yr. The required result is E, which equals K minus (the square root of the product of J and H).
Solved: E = 10.1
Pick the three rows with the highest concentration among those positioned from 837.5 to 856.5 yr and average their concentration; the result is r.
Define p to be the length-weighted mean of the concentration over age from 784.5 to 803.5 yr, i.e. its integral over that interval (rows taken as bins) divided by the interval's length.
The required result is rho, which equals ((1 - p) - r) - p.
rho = -37.4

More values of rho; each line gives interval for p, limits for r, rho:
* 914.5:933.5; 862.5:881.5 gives -33.9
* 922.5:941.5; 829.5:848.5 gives -34.9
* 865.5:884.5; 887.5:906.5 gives -33.7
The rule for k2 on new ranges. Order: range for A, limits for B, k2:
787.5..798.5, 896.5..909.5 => 0.021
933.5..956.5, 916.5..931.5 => 0.014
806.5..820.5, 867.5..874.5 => 0.016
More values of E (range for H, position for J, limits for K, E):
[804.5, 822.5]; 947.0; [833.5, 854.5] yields 8.7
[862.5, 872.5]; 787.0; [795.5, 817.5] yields 9.1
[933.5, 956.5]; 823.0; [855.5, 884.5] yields 7.6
